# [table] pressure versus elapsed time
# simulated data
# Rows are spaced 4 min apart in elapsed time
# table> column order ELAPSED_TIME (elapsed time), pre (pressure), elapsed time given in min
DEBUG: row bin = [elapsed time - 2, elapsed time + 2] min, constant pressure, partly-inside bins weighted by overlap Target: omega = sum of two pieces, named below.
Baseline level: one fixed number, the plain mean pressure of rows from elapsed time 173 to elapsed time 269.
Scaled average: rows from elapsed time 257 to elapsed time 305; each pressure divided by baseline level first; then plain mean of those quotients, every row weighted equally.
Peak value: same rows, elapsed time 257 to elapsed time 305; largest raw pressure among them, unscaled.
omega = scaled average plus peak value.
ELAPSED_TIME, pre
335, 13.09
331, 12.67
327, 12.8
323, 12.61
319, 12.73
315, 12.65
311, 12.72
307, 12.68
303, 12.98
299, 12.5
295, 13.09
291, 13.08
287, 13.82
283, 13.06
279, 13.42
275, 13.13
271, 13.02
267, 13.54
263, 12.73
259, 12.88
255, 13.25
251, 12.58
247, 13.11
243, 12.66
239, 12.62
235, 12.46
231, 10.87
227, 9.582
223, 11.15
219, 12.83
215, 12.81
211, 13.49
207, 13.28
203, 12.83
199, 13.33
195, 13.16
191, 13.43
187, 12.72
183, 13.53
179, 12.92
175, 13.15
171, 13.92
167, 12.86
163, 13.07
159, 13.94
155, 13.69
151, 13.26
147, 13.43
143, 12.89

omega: 14.9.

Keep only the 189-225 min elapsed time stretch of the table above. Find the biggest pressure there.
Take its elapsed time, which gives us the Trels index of 211 min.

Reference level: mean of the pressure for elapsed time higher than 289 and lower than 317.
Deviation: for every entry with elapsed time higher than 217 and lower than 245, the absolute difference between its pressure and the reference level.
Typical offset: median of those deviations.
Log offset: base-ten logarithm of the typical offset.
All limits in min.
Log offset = -0.45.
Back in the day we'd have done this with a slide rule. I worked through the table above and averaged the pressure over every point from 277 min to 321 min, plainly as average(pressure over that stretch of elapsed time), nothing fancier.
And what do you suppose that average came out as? 13.0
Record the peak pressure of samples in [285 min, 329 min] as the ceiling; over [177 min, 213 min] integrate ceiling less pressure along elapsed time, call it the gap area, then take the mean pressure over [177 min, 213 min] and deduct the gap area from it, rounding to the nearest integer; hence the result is -10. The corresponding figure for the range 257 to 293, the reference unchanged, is -10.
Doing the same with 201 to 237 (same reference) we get -48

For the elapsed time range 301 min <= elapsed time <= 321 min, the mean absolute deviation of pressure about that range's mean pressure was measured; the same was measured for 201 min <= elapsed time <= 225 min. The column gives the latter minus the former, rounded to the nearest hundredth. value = 0.44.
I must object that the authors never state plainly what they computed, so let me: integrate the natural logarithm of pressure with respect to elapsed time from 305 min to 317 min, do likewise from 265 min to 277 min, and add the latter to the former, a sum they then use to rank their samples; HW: 61.5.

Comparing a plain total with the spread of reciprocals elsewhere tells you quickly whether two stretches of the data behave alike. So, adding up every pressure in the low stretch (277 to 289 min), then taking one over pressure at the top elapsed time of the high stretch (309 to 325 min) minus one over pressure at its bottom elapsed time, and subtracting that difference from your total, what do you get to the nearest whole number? 40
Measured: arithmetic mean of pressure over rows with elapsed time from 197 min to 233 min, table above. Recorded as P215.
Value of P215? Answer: 12.2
